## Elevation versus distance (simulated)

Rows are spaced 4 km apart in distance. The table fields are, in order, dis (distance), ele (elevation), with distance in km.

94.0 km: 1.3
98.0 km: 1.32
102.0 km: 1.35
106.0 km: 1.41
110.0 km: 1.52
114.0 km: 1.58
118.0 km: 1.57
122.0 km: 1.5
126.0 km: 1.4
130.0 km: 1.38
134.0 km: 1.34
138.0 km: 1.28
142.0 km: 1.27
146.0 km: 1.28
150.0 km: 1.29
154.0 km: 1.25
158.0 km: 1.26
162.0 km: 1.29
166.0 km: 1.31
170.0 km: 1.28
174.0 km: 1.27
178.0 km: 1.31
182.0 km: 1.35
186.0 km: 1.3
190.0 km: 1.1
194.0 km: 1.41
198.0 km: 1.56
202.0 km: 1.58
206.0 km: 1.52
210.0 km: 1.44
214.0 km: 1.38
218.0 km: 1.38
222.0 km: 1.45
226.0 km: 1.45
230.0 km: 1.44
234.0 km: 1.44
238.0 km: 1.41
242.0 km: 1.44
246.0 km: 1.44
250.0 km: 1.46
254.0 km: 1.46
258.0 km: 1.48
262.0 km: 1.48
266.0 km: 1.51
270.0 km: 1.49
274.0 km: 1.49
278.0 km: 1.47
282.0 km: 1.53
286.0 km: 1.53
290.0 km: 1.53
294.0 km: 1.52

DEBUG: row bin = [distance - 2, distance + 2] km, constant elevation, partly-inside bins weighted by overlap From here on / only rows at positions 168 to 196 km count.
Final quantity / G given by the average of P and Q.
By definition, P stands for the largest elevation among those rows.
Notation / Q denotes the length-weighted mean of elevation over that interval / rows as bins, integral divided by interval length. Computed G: 1.35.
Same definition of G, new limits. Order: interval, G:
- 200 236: 1.52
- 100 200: 1.47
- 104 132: 1.53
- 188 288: 1.52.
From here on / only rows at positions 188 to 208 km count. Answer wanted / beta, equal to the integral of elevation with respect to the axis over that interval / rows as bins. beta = 28.7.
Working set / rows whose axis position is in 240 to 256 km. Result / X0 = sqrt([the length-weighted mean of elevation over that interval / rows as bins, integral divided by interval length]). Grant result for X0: 1.20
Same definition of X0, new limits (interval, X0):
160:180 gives 1.14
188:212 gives 1.20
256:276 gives 1.22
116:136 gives 1.20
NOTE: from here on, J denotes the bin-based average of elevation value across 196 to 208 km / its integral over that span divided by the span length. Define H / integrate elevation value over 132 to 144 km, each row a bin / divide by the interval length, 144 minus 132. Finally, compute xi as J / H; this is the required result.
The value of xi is 1.20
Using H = 1.30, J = 1.55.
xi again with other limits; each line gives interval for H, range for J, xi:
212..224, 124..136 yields 0.98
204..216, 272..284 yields 1.03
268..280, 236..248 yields 0.96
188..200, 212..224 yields 1.03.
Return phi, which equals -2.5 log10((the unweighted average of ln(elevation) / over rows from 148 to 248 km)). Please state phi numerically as 1.26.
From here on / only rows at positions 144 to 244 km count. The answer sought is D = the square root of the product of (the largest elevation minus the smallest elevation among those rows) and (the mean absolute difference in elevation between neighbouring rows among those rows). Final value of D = 0.161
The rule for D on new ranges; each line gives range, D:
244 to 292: 0.037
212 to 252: 0.038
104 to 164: 0.117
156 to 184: 0.050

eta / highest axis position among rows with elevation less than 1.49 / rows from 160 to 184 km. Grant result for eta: 182.0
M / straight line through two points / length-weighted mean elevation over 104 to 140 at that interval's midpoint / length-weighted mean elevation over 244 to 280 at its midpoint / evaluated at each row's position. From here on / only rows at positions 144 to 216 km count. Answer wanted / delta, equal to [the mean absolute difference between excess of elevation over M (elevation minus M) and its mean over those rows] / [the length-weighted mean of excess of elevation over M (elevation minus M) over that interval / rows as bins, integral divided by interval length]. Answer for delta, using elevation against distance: -0.8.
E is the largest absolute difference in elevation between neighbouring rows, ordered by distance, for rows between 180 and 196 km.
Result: 0.310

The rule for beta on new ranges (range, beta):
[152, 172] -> 25.6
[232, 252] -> 28.8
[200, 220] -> 29.2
